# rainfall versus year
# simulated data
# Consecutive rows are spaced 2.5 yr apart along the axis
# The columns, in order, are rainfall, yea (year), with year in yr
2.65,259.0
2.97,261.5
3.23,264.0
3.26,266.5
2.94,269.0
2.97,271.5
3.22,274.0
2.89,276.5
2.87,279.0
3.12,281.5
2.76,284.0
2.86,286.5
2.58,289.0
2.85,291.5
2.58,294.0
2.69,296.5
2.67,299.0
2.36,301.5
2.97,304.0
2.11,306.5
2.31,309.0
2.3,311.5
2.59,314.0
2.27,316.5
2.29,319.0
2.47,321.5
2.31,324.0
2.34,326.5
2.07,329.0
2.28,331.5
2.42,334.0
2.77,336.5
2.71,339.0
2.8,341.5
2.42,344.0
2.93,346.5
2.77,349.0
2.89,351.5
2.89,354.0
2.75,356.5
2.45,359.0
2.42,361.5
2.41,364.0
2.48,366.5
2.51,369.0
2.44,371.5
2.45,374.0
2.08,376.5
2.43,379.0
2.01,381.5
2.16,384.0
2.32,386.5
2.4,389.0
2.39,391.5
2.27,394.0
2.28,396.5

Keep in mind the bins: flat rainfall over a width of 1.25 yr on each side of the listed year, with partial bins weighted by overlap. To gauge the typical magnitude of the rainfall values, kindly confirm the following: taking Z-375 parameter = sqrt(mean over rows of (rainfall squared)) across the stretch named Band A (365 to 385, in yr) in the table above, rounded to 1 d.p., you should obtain 2.3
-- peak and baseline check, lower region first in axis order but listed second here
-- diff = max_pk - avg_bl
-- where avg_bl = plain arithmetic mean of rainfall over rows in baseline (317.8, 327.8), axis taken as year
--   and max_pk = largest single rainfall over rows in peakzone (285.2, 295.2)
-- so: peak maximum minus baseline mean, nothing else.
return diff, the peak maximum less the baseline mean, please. 0.5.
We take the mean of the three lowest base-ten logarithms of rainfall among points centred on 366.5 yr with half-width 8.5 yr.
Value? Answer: 0.38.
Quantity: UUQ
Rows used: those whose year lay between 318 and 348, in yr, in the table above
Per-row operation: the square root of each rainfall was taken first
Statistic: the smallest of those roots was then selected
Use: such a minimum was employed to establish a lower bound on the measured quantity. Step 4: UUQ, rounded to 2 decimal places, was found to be 1.44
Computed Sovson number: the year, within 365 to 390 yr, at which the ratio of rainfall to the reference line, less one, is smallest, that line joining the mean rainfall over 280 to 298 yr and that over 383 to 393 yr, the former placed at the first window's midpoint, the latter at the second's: 381.5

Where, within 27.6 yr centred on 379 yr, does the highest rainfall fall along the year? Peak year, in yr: 369.0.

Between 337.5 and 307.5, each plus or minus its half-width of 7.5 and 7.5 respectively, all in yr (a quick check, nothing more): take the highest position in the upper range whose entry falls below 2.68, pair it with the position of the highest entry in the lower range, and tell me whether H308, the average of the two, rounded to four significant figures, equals 324.0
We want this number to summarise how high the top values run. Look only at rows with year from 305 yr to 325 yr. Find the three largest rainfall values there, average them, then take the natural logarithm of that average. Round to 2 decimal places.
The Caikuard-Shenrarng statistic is 0.90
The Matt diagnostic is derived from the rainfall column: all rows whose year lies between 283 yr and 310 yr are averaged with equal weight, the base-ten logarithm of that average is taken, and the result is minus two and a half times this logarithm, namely -1.04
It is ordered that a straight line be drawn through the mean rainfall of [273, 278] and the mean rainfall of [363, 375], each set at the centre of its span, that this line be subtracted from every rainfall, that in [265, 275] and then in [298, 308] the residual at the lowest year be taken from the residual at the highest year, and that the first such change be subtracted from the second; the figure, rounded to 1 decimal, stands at -0.5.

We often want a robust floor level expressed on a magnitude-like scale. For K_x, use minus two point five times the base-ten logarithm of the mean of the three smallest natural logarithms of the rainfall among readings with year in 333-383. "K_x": 0.28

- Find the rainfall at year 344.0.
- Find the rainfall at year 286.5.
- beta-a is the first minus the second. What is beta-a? -0.44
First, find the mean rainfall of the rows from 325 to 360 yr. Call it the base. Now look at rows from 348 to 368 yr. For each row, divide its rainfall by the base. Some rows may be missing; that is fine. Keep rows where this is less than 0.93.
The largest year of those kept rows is 364.0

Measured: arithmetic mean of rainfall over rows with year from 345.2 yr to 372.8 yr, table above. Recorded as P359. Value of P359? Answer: 2.6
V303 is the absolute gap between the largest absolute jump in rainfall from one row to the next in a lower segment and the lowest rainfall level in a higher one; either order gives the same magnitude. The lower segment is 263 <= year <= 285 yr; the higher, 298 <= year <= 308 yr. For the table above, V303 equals 1.75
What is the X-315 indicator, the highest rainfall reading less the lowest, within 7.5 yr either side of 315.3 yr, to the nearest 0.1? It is 0.3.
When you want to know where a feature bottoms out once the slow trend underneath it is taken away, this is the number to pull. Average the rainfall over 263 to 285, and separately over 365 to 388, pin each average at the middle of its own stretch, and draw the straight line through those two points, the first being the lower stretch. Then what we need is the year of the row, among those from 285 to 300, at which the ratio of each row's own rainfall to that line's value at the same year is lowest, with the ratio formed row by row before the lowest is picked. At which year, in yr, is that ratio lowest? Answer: 289.0 yr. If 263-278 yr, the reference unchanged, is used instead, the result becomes 276.5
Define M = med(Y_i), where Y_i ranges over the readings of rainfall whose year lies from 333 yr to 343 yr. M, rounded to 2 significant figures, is 2.7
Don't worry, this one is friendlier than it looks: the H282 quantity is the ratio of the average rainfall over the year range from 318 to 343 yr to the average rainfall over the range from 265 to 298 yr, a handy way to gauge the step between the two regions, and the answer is 0.846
